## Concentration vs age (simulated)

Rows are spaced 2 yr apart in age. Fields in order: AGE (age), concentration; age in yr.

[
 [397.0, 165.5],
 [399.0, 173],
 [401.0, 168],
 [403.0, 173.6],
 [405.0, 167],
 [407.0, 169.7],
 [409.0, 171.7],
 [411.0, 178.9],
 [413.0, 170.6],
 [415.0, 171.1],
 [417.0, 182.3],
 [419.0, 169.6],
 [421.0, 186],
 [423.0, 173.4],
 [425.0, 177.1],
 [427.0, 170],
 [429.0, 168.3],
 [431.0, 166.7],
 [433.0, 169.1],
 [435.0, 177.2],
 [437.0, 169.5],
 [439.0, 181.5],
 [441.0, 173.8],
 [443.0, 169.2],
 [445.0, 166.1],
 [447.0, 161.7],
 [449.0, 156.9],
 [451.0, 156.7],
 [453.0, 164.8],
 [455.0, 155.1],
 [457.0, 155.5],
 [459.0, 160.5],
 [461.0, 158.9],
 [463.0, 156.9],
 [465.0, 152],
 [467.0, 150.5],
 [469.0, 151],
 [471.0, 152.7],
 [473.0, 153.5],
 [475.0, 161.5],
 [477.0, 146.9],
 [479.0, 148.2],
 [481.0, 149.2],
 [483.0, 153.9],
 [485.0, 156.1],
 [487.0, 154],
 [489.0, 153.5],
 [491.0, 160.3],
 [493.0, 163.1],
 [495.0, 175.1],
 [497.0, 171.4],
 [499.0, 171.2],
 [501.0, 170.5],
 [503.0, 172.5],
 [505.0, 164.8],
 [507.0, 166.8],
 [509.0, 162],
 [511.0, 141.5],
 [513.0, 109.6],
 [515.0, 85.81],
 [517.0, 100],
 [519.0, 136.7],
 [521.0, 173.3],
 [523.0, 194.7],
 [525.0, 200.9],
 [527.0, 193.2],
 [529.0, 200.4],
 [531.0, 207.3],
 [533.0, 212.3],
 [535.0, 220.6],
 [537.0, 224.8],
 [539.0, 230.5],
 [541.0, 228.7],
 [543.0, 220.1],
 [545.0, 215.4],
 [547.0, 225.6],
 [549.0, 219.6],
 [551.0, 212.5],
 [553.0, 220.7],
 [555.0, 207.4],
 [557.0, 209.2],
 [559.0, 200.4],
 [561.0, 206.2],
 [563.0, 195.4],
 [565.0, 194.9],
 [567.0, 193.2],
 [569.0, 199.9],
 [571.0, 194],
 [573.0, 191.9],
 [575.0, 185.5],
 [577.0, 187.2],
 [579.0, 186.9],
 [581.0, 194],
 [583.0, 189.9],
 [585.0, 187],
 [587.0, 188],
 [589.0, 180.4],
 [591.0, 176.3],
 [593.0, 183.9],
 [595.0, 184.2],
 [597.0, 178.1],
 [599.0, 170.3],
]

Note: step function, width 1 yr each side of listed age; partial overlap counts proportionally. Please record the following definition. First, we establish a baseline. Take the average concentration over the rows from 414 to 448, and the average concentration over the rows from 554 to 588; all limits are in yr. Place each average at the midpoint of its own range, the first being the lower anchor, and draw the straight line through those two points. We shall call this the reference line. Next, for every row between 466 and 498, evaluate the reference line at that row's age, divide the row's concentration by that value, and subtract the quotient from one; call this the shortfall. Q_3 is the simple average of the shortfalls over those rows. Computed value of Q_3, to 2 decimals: 0.13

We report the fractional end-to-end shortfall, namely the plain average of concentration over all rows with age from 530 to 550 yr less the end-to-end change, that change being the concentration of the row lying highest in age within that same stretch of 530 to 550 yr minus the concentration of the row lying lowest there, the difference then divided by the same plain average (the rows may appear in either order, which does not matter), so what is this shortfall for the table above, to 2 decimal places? 0.94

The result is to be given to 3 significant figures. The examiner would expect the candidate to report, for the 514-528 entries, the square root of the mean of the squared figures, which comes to 161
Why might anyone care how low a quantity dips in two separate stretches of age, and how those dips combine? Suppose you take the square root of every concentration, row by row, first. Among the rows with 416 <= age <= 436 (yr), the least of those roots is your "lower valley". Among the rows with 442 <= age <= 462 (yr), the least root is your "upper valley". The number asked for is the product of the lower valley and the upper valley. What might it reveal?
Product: 161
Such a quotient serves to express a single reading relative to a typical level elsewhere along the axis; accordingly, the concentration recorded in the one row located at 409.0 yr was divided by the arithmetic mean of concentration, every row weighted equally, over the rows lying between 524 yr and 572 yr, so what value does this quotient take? 0.82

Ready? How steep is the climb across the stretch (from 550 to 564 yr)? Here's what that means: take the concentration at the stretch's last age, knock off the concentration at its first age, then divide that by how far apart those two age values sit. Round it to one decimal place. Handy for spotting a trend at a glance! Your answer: -1.4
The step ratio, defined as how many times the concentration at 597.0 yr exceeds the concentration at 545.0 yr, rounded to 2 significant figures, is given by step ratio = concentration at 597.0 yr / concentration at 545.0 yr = 0.83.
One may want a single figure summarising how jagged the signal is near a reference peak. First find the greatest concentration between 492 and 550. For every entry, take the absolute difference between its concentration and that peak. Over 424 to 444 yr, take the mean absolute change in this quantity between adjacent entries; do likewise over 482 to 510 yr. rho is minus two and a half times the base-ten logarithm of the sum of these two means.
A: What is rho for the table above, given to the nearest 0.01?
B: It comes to -2.45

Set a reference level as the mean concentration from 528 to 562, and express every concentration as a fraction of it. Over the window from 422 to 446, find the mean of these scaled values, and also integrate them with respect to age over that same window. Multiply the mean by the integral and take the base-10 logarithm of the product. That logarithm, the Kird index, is 1.18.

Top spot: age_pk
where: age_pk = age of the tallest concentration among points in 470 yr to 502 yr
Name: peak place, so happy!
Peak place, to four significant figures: 495.0 yr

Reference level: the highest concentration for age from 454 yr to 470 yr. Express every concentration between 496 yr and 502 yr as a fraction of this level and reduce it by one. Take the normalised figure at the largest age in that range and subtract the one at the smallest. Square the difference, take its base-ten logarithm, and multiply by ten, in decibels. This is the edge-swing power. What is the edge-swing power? -45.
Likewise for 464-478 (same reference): -30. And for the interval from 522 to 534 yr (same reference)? -19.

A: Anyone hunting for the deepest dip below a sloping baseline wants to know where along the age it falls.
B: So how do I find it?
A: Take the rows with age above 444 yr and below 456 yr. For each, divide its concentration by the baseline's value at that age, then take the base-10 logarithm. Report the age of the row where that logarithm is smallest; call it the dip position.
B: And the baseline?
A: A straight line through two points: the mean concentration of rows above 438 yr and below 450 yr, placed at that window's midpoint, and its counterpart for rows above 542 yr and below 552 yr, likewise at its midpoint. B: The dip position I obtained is 455.0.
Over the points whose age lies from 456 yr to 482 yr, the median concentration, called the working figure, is 153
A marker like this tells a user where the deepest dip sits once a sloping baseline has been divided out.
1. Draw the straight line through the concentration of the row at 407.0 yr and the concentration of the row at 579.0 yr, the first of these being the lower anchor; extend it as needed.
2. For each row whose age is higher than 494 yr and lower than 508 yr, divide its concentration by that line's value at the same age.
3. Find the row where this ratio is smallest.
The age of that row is 505.0 yr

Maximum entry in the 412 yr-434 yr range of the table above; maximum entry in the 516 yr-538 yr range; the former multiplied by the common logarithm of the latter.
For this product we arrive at 437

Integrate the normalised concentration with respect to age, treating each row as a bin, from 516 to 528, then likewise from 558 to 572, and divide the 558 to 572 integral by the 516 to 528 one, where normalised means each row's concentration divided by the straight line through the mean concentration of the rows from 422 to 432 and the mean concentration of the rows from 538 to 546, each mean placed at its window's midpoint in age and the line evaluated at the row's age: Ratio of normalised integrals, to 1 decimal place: 1.3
